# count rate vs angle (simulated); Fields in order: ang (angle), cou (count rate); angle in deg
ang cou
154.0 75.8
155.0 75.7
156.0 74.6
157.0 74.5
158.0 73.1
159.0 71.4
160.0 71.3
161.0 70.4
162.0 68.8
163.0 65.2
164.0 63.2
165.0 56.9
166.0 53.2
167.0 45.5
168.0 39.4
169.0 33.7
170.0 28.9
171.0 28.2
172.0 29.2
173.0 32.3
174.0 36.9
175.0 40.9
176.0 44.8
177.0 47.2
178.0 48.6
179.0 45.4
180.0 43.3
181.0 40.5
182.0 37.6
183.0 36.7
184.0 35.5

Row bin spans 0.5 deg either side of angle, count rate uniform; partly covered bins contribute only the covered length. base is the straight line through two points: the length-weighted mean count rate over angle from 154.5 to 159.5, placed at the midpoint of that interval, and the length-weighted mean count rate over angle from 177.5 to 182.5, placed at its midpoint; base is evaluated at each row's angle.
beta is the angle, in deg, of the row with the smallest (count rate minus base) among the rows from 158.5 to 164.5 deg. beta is 164.0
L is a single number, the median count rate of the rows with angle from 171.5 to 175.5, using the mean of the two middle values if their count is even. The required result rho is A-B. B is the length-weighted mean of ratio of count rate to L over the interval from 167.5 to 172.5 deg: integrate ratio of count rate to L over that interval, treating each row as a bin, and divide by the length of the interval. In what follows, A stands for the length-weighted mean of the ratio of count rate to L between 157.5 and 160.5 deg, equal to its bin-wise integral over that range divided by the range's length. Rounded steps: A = 2.1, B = 0.92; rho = 1.16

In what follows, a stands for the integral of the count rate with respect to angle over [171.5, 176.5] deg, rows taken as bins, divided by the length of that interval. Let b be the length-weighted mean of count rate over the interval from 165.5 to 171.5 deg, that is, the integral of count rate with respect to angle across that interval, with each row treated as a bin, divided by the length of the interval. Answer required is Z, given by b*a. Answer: 1405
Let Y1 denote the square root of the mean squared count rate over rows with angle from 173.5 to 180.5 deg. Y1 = 44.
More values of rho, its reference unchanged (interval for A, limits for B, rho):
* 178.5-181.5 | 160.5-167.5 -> -0.50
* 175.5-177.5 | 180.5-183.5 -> 0.22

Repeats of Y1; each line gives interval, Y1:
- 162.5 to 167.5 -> 57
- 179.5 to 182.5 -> 41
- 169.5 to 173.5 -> 30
